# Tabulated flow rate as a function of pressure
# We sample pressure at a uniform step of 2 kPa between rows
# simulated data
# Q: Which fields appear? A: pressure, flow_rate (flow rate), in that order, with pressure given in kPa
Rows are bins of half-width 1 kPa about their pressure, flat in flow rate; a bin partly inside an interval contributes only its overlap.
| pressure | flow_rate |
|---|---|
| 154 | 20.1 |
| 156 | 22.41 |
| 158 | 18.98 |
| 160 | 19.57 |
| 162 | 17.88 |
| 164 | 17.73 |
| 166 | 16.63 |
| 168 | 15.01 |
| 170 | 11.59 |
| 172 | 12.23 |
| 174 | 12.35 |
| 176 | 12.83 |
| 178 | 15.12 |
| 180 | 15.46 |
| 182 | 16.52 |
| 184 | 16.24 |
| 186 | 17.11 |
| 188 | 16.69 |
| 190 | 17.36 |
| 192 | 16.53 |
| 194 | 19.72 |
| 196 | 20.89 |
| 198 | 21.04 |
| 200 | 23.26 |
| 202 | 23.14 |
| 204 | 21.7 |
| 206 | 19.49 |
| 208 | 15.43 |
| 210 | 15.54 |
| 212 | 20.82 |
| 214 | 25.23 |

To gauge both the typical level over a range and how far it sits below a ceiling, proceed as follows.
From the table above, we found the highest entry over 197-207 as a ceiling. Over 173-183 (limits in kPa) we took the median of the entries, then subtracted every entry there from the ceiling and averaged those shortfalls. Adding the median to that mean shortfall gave 23.9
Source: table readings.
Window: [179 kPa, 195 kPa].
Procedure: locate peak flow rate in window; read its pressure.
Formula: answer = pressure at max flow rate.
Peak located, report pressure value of 194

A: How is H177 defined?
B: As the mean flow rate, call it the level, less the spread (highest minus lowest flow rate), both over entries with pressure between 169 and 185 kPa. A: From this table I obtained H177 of 9.1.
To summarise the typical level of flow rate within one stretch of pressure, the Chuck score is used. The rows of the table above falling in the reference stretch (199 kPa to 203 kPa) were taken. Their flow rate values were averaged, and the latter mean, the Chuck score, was 23.2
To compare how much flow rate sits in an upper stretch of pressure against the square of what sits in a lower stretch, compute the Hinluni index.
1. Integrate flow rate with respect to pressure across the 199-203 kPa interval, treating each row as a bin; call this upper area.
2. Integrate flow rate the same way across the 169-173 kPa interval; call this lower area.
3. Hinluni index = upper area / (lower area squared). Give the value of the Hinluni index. 0.041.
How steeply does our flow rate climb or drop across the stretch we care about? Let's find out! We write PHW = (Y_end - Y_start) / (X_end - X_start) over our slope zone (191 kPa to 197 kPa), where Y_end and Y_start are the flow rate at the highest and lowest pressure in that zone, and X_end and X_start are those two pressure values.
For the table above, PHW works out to 1.1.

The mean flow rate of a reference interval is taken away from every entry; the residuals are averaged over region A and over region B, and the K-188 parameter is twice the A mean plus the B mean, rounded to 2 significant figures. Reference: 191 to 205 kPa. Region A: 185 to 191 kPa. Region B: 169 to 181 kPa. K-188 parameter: -15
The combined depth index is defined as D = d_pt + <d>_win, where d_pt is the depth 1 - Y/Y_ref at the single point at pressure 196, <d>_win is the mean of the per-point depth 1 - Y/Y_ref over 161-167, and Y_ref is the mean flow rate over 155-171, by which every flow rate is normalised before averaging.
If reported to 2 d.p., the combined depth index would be -0.19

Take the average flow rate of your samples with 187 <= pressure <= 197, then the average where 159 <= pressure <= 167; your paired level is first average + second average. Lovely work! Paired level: 36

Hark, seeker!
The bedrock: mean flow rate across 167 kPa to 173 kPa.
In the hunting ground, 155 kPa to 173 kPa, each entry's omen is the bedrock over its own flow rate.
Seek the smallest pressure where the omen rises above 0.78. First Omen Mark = 168 kPa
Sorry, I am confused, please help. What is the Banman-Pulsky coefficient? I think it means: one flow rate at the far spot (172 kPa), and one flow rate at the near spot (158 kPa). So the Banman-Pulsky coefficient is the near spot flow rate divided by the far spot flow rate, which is 1.6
